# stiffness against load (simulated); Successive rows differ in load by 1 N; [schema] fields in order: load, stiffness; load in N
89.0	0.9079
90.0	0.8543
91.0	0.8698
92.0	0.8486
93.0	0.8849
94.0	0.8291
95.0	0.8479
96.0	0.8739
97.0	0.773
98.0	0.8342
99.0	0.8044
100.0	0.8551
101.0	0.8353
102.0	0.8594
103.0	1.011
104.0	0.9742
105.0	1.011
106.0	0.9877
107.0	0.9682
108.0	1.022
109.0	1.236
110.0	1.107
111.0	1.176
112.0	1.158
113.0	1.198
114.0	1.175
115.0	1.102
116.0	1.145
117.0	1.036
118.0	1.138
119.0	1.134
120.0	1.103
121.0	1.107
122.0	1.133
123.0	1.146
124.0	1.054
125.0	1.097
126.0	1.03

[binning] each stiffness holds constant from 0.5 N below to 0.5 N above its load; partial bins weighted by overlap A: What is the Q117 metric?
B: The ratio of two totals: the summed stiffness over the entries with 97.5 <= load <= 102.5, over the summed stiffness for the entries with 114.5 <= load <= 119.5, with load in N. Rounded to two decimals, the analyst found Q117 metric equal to 0.75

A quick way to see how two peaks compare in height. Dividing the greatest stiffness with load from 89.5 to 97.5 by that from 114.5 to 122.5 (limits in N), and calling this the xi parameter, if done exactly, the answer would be 0.77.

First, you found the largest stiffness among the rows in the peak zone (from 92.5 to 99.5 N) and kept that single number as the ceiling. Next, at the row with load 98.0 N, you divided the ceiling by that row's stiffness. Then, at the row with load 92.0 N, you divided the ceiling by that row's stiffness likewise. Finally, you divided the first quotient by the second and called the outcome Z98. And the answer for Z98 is 1.02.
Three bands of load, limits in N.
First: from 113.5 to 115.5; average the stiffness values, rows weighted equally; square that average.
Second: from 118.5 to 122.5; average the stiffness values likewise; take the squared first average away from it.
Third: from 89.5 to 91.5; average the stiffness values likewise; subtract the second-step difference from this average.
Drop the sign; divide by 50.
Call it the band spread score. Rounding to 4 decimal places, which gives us 0.0208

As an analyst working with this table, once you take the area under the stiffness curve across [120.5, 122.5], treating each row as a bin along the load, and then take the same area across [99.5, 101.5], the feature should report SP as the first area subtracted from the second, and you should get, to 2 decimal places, -0.55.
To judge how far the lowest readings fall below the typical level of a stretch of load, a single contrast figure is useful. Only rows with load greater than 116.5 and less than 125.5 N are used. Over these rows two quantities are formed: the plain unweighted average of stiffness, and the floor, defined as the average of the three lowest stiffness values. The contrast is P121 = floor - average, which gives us -0.043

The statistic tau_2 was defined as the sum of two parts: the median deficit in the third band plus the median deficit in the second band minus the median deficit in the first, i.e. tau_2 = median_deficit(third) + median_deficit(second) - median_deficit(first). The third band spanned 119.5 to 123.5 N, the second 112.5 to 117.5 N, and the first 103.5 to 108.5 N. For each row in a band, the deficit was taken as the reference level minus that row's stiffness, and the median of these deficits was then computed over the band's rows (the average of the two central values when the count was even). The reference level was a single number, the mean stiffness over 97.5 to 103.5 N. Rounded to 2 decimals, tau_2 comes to -0.41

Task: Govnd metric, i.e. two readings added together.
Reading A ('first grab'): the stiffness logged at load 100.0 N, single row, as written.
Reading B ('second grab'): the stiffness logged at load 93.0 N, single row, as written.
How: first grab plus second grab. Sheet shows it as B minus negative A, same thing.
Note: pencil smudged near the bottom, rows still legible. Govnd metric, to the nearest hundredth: 1.74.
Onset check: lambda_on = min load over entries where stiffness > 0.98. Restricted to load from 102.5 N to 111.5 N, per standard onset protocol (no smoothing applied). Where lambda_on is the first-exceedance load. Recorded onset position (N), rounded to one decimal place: 103.0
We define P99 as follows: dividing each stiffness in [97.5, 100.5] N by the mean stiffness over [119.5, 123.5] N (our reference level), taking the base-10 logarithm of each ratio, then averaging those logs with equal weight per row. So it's -0.13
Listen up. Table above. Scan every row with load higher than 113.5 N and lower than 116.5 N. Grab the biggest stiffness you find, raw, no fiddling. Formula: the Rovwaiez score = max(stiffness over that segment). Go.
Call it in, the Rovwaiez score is 1.175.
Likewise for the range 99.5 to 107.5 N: 1.011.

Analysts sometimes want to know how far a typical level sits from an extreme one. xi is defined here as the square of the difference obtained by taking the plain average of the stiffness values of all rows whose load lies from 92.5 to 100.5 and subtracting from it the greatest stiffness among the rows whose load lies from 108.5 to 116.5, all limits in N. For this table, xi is 0.16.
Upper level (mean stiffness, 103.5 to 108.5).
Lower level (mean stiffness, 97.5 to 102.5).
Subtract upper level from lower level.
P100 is -0.15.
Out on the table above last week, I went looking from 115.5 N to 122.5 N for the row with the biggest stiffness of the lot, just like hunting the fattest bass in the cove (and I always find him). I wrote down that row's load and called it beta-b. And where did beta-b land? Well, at 116.0 N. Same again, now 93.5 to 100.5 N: 96.0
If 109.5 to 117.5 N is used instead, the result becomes 113.0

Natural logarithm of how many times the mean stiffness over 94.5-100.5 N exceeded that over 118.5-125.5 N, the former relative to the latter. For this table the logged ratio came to -0.289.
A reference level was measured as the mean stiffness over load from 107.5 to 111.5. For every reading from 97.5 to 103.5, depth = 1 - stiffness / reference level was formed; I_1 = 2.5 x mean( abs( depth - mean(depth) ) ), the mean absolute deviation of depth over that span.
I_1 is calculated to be 0.11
